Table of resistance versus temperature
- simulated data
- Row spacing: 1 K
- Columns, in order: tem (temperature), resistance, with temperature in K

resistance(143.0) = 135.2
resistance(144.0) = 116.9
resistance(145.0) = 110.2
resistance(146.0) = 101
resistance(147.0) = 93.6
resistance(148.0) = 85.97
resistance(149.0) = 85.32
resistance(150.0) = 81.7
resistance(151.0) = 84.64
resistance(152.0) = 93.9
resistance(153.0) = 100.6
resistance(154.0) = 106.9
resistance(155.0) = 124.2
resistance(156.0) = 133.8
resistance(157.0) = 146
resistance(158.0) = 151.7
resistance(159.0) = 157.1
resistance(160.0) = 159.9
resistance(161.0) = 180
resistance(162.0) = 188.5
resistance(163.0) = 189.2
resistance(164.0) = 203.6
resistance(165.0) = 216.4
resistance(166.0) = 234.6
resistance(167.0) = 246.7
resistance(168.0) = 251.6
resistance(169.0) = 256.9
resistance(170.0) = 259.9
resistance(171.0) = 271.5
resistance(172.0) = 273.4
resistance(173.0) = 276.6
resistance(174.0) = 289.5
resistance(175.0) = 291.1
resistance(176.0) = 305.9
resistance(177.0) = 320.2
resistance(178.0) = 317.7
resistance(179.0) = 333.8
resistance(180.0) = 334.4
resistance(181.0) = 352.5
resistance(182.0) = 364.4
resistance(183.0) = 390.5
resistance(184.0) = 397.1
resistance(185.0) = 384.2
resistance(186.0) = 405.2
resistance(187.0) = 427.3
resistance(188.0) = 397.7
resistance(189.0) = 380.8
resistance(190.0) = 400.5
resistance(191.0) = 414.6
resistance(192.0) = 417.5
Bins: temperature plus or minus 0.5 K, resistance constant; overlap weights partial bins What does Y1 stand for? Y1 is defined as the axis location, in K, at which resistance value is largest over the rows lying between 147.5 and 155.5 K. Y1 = 155.0 K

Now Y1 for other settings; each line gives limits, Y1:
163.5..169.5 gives 169.0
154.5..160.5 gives 160.0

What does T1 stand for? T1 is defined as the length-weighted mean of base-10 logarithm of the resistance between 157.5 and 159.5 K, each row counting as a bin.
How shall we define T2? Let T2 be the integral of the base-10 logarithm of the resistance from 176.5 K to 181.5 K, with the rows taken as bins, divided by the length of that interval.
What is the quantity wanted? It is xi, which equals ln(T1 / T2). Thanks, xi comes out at -0.14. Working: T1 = 2.19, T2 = 2.52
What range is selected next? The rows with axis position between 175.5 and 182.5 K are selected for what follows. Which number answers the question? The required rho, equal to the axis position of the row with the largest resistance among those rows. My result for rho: 182.0 K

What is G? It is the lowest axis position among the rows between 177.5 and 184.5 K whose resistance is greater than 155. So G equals 178.0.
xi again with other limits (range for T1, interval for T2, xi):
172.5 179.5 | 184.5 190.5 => -0.05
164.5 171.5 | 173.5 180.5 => -0.04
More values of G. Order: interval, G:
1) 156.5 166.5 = 159.0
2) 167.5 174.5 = 168.0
